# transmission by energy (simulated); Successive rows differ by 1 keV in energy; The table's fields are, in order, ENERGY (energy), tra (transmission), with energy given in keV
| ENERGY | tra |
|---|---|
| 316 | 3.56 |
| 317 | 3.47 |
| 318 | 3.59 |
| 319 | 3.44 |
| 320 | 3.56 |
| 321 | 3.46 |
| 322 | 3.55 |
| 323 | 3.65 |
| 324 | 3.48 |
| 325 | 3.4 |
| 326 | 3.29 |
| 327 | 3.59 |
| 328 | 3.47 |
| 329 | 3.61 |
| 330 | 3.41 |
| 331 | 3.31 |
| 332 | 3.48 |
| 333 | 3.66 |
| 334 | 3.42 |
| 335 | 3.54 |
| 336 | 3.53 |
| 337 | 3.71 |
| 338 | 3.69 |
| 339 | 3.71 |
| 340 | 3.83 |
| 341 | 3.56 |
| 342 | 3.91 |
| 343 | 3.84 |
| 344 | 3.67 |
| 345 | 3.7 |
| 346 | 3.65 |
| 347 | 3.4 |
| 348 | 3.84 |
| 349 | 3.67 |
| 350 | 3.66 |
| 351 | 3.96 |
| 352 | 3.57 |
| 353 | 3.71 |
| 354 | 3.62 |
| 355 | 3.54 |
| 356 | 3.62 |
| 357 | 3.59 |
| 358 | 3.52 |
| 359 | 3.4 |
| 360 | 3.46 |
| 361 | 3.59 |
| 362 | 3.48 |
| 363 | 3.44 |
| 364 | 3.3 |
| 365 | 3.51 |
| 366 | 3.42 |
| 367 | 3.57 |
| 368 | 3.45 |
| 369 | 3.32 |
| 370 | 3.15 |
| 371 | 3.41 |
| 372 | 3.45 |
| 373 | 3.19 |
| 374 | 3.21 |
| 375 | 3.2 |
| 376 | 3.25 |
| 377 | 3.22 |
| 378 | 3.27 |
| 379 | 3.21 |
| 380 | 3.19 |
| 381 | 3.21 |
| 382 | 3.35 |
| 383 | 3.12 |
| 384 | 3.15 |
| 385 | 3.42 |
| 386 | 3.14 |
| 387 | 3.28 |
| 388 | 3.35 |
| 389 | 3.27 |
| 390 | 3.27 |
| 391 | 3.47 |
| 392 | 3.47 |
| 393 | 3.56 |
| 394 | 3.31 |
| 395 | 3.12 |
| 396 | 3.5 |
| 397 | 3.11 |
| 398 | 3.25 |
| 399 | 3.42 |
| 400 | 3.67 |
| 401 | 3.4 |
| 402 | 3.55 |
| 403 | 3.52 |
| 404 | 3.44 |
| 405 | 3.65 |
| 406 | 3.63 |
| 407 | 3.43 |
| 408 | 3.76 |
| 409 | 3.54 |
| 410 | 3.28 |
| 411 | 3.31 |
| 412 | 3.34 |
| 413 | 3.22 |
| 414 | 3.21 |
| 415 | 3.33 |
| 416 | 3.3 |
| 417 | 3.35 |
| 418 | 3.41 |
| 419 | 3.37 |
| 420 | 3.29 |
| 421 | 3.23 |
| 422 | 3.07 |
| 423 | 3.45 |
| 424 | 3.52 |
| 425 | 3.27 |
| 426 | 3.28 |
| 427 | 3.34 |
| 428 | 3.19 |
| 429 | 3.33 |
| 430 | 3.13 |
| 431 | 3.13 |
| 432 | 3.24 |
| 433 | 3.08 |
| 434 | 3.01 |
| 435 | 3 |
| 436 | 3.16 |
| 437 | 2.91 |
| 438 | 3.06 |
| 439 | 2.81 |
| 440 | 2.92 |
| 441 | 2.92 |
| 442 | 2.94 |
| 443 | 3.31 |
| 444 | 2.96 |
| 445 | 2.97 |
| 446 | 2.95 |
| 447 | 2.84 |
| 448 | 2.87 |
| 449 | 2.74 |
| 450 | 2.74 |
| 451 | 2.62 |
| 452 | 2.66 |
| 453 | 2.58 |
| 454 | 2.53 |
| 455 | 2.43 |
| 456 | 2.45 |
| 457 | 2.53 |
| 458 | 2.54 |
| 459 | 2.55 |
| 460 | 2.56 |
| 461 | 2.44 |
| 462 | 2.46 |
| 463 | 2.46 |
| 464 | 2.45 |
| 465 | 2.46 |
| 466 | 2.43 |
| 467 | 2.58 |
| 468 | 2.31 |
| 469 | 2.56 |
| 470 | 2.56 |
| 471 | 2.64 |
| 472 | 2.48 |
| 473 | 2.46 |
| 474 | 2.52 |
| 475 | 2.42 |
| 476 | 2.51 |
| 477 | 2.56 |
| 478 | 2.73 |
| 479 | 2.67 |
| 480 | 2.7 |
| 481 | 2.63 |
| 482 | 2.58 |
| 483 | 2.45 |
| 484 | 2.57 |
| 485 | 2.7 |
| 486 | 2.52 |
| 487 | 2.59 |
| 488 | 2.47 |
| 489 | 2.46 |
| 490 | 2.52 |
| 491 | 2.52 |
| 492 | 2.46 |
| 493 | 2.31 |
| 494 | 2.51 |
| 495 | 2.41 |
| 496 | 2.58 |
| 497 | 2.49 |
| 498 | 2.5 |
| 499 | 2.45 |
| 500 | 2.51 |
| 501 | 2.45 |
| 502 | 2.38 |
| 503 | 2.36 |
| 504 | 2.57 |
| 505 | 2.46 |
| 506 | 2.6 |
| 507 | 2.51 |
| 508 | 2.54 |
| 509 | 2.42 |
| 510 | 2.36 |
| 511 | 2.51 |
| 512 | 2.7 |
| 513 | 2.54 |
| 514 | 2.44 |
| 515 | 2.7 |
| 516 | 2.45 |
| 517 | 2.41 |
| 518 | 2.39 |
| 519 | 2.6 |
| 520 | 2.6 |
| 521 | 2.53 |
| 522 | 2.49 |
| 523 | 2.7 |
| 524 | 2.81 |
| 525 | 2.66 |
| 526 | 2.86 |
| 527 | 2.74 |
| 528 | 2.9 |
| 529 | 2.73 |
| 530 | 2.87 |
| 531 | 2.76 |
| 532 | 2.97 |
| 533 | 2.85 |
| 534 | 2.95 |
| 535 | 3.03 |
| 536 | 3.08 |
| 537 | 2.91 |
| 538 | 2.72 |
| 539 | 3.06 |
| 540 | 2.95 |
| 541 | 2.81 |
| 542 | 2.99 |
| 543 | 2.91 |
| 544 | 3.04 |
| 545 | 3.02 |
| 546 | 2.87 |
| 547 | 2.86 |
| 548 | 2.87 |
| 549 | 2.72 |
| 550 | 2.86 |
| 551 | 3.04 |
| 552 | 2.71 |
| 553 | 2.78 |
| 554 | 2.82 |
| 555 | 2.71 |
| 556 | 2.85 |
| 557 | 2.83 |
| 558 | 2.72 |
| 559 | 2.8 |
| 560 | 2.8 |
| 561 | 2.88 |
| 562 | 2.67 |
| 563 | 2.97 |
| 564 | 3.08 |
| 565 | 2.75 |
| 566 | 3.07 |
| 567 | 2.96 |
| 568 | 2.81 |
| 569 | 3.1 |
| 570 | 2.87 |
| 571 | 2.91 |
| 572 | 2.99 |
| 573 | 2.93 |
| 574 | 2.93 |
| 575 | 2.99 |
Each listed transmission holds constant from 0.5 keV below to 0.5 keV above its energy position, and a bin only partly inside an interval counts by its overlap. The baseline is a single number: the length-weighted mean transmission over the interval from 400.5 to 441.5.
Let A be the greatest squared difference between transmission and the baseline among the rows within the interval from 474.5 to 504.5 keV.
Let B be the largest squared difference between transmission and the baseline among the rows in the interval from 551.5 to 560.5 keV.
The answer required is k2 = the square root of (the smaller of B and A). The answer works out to 0.57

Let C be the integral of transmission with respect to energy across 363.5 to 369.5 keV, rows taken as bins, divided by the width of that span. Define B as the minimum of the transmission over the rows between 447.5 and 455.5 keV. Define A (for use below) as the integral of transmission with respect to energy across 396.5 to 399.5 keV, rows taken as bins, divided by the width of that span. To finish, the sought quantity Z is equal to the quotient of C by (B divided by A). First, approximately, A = 3.3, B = 2.43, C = 3.4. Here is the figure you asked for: 4.6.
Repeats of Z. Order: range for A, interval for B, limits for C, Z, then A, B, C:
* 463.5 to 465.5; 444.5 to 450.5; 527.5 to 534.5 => 2.6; 2.5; 2.74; 2.9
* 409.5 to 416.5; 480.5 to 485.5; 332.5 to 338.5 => 4.8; 3.3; 2.45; 3.6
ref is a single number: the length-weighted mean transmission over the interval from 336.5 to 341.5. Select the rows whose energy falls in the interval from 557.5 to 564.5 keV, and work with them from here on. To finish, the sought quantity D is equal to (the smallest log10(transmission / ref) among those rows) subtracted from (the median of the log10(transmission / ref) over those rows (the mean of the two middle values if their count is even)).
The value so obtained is 0.021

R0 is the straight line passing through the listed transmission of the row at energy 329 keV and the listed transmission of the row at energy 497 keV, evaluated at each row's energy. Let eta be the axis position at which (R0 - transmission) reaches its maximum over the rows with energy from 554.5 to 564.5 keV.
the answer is 555 keV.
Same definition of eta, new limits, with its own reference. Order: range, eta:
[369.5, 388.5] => 370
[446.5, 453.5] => 453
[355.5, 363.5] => 359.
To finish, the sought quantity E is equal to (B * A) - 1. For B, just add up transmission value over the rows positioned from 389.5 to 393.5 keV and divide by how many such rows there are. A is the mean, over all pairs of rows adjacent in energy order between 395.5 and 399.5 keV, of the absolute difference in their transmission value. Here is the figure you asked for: -0.20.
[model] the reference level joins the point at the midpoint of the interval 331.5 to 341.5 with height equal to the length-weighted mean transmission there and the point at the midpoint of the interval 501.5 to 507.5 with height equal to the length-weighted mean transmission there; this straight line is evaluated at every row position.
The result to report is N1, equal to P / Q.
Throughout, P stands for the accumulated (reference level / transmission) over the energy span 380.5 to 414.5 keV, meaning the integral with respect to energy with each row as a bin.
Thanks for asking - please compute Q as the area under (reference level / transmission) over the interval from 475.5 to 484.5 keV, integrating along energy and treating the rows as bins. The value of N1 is 3.5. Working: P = 32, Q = 9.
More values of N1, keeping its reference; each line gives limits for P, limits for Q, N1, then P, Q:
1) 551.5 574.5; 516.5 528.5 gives 1.6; 17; 11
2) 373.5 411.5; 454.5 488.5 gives 1.0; 37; 36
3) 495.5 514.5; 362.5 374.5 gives 1.6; 19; 12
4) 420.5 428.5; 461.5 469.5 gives 0.8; 7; 9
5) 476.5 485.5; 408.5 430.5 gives 0.4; 9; 20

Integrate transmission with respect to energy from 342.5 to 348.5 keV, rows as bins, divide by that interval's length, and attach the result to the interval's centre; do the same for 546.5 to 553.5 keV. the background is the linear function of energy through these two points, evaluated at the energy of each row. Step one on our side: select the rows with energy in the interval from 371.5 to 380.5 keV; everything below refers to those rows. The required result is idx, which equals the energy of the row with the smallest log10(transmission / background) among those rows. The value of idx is 373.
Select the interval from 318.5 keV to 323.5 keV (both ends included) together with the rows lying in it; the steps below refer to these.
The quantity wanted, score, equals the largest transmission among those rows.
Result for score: 3.65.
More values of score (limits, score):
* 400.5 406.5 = 3.65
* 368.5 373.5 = 3.45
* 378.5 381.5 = 3.21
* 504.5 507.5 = 2.6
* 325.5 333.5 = 3.66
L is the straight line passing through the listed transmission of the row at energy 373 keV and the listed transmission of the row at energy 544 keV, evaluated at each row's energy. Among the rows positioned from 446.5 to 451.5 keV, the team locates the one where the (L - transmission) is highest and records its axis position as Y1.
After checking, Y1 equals 451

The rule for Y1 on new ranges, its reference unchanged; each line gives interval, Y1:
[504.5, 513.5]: 510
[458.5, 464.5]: 461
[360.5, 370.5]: 370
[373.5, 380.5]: 380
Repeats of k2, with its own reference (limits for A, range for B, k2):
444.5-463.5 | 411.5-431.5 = 0.24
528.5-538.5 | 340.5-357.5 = 0.56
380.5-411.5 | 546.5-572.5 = 0.48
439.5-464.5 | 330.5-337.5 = 0.43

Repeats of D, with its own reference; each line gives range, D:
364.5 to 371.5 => 0.036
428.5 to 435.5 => 0.018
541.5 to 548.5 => 0.008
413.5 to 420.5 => 0.016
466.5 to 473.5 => 0.045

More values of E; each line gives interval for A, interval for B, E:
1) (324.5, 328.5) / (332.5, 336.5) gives -0.38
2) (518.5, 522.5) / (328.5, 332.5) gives -0.87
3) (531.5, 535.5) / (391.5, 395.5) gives -0.66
